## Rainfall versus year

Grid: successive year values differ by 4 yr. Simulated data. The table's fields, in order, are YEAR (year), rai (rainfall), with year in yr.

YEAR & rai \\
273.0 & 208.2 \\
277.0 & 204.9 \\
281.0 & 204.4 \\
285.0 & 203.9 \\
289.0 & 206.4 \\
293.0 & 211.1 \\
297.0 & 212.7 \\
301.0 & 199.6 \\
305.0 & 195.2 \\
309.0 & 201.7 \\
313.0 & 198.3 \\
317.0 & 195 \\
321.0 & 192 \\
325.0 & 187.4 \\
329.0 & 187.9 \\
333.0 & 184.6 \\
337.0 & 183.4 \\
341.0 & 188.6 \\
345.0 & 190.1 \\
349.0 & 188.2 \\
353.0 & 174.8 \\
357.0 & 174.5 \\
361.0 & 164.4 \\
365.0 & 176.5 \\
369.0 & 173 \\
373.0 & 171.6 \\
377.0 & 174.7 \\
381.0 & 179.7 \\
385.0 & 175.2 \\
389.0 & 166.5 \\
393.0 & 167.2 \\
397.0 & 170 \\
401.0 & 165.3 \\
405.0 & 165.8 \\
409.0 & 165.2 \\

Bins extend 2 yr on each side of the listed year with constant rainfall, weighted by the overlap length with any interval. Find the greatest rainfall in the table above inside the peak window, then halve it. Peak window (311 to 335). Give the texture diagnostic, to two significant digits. 99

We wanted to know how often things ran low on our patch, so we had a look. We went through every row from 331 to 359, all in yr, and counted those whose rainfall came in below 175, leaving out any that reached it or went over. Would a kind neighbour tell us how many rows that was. 2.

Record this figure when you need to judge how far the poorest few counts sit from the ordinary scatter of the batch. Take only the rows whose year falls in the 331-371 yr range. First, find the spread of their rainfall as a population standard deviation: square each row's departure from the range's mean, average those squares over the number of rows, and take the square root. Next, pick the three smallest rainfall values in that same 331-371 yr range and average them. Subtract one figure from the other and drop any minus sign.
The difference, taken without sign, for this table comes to 163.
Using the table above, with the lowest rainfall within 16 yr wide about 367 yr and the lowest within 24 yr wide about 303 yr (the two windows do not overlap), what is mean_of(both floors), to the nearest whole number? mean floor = 180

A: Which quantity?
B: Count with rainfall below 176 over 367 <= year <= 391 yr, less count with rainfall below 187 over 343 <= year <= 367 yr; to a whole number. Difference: 1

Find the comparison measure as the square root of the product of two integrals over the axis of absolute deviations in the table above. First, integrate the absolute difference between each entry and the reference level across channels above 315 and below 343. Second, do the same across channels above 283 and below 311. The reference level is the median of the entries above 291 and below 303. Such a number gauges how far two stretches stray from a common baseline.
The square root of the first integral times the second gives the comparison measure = 357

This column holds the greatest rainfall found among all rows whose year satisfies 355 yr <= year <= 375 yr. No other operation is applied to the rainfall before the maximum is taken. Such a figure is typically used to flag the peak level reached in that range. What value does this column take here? 176.5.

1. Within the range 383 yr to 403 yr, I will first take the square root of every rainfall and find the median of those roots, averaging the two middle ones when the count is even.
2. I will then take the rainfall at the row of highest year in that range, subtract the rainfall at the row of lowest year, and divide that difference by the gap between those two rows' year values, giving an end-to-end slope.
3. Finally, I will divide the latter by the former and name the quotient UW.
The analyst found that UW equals -0.048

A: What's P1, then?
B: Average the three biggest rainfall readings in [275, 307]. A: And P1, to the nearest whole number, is 210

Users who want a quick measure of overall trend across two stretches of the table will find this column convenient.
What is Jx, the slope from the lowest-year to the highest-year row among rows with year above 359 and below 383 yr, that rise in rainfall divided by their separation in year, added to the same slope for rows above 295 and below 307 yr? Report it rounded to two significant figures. -1.4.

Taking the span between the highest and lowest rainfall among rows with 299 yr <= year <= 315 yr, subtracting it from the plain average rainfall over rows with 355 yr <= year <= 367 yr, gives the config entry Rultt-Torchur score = 165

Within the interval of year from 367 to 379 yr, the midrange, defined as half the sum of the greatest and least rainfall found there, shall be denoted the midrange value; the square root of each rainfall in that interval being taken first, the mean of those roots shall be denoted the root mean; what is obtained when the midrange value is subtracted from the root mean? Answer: -160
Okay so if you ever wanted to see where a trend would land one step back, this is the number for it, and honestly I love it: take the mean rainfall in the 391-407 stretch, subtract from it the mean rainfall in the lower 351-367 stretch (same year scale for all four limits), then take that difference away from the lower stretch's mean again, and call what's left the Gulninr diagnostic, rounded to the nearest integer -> 178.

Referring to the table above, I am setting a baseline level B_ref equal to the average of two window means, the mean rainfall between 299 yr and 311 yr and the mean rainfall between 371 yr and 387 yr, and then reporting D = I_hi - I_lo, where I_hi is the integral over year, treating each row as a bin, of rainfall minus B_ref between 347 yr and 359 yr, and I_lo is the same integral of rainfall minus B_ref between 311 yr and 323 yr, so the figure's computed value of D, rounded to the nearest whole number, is -191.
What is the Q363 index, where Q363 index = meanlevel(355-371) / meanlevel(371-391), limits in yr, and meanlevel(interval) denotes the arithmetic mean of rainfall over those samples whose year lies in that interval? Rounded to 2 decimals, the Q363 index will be 0.99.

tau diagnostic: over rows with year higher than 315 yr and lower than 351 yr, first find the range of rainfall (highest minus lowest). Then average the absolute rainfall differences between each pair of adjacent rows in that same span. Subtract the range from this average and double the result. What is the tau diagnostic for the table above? -18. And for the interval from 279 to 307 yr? -26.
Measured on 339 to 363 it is -41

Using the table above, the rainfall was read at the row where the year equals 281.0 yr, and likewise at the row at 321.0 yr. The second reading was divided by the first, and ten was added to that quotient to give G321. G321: 10.9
